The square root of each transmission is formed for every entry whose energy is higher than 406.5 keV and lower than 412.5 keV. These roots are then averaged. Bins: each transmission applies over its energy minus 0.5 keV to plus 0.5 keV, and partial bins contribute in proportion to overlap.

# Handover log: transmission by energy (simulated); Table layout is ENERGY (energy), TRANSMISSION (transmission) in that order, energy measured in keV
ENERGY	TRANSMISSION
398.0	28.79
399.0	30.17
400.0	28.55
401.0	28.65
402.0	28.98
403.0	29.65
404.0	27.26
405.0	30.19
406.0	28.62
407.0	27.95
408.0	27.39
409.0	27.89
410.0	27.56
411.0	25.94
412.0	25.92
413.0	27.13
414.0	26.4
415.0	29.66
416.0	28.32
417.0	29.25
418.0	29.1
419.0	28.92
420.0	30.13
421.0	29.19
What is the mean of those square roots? 5.21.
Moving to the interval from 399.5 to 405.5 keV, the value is 5.37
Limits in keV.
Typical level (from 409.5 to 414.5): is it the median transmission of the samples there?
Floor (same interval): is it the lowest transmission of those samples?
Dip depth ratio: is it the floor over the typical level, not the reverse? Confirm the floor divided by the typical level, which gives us 0.982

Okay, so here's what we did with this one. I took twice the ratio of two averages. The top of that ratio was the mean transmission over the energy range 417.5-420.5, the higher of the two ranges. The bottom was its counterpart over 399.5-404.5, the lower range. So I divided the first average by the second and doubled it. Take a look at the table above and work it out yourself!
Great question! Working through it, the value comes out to 2.05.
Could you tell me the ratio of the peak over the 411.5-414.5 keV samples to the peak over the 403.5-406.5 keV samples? 0.90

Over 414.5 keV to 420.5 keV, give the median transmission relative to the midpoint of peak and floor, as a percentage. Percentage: 99.8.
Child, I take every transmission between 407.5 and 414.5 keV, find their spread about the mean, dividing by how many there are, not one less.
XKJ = 0.7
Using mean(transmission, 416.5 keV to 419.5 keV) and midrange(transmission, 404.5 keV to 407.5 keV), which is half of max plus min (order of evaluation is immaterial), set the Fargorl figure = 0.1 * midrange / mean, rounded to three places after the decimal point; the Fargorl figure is 0.100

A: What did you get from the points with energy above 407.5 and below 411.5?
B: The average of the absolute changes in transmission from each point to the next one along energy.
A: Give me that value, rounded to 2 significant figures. 0.82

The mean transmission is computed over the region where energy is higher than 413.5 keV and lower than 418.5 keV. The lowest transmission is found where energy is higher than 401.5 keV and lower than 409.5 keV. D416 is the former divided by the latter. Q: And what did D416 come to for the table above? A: 1.05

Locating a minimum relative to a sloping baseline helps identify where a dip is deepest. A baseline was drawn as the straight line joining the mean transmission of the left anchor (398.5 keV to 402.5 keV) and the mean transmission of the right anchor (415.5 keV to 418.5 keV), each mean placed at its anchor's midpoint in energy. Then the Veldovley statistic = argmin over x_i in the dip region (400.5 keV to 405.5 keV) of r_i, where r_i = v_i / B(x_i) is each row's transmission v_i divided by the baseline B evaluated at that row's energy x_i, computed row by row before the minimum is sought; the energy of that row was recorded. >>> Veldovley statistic 404.0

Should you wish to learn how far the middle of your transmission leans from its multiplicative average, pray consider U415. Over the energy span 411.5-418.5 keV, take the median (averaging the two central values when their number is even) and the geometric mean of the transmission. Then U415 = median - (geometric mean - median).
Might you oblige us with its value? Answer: 28.7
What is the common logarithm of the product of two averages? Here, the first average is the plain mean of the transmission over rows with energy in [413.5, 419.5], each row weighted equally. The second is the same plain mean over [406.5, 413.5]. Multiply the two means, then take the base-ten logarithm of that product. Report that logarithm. 2.89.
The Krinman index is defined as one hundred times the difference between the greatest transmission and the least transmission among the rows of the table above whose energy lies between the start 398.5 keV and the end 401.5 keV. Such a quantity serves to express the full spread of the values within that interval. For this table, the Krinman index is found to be 162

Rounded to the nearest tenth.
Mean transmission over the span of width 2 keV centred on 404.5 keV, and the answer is 28.7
